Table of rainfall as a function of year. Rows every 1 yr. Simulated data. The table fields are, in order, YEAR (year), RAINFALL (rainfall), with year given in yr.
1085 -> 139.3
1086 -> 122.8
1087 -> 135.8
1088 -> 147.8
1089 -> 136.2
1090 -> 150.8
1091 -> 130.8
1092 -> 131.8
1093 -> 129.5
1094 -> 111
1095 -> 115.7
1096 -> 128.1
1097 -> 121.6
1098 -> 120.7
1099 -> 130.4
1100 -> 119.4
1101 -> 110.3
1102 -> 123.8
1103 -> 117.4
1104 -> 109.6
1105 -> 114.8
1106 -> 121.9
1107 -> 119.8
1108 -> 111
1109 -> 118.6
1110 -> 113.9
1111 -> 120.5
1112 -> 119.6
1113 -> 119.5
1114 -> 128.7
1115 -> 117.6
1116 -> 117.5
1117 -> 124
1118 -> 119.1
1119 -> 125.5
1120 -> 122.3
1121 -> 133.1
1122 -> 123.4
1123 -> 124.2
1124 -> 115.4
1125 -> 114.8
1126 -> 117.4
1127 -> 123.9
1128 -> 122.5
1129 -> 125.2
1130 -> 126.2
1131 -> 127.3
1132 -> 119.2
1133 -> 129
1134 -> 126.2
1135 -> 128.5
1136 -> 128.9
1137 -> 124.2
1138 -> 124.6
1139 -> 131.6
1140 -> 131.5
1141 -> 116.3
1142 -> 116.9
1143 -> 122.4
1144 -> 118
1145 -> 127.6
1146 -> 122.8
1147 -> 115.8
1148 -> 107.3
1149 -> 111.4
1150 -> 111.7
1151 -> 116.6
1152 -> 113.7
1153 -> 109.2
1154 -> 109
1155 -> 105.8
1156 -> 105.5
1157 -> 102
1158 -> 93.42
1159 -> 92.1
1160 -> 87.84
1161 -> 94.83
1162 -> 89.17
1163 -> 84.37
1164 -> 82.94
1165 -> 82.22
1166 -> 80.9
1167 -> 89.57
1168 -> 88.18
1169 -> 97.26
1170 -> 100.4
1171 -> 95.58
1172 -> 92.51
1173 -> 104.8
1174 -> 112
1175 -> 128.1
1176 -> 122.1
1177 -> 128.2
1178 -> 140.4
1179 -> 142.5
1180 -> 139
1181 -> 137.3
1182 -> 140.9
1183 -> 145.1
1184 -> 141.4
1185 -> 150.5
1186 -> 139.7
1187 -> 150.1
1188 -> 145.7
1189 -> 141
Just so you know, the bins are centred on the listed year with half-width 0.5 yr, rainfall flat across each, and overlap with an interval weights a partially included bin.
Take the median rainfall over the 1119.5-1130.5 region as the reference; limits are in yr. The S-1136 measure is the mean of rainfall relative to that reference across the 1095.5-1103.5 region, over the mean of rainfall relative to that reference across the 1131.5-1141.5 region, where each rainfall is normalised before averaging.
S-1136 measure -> 0.96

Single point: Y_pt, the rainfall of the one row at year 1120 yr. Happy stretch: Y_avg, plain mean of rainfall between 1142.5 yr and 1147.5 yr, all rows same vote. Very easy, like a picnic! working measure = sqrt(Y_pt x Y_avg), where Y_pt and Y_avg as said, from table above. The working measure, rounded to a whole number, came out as 122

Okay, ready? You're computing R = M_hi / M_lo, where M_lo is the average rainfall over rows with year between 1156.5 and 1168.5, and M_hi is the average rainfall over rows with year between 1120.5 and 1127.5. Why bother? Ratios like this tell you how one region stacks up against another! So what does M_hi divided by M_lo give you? 1.37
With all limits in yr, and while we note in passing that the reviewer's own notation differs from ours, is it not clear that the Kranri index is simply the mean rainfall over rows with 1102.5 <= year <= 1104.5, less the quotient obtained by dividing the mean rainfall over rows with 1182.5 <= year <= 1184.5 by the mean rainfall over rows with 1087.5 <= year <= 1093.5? 112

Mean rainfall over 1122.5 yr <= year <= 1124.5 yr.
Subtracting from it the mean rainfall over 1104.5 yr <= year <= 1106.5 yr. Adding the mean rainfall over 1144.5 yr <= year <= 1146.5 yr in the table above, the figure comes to 127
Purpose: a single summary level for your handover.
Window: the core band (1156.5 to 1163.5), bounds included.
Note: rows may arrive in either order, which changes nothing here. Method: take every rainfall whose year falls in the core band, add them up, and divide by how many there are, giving 92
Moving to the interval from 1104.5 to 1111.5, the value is 117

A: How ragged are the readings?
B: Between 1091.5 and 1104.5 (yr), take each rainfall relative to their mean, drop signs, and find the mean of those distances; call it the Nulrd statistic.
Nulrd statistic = 6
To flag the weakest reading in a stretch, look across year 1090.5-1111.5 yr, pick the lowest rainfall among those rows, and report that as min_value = 109.6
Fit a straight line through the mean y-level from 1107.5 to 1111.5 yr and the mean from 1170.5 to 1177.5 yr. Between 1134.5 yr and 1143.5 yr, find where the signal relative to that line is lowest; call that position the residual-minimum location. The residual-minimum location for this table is 1141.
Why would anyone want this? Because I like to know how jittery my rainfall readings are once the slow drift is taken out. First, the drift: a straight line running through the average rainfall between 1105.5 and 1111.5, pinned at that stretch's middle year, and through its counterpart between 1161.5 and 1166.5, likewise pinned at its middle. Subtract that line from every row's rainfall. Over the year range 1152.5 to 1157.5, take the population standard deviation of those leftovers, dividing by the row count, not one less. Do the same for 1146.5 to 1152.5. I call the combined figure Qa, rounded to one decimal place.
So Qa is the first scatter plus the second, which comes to 5.4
